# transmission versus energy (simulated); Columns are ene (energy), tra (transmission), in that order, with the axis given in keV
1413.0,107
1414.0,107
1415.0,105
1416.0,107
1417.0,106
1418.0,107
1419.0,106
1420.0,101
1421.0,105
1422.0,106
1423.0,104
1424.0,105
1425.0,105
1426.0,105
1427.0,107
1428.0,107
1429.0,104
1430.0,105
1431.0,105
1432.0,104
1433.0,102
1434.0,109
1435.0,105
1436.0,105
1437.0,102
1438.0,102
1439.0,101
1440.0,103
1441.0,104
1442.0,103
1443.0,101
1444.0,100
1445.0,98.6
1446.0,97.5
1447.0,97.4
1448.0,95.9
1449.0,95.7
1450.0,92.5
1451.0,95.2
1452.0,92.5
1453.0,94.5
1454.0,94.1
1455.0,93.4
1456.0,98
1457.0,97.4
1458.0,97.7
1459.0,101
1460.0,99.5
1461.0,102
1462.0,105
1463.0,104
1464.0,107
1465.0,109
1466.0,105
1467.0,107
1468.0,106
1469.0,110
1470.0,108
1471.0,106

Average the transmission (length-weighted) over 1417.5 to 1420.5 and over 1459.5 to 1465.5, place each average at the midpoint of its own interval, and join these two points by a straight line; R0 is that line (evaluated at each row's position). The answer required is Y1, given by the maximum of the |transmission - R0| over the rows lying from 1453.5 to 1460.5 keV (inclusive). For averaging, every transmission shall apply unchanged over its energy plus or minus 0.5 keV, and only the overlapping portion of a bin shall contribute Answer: 11.1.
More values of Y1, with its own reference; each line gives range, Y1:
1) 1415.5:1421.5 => 3.7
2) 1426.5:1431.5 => 2.4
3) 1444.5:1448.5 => 8.6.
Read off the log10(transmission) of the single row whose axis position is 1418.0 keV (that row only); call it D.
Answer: 2.03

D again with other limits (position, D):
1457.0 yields 1.99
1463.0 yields 2.02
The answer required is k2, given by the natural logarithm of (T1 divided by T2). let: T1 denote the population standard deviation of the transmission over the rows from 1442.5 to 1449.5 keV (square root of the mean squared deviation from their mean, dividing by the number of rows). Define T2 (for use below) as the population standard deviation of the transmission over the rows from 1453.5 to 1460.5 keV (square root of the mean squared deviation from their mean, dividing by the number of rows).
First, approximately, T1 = 1.8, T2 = 2.5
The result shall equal -0.32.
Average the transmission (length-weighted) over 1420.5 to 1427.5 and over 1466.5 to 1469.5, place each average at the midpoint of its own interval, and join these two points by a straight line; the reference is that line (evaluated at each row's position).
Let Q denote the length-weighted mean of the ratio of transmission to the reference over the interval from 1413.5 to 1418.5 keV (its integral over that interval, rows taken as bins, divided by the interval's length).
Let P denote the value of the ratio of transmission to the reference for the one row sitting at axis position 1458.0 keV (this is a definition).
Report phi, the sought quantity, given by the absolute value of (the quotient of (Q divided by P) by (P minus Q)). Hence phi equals 11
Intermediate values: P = 0.91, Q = 1.01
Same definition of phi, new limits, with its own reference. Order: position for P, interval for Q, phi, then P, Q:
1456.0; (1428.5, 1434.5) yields 14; 0.92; 0.99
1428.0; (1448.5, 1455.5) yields 6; 1.01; 0.88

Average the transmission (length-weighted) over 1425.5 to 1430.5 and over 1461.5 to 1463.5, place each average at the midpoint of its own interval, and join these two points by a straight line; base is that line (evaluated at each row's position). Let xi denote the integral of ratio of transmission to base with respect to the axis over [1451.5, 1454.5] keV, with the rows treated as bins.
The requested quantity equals 2.68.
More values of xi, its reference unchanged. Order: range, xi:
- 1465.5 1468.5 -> 3.05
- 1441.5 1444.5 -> 2.89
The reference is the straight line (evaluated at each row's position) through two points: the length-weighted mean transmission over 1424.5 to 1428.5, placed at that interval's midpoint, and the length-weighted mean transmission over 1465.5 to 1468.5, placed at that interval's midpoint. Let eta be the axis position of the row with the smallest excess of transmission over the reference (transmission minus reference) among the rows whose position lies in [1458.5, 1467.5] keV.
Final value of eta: 1460.0 keV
